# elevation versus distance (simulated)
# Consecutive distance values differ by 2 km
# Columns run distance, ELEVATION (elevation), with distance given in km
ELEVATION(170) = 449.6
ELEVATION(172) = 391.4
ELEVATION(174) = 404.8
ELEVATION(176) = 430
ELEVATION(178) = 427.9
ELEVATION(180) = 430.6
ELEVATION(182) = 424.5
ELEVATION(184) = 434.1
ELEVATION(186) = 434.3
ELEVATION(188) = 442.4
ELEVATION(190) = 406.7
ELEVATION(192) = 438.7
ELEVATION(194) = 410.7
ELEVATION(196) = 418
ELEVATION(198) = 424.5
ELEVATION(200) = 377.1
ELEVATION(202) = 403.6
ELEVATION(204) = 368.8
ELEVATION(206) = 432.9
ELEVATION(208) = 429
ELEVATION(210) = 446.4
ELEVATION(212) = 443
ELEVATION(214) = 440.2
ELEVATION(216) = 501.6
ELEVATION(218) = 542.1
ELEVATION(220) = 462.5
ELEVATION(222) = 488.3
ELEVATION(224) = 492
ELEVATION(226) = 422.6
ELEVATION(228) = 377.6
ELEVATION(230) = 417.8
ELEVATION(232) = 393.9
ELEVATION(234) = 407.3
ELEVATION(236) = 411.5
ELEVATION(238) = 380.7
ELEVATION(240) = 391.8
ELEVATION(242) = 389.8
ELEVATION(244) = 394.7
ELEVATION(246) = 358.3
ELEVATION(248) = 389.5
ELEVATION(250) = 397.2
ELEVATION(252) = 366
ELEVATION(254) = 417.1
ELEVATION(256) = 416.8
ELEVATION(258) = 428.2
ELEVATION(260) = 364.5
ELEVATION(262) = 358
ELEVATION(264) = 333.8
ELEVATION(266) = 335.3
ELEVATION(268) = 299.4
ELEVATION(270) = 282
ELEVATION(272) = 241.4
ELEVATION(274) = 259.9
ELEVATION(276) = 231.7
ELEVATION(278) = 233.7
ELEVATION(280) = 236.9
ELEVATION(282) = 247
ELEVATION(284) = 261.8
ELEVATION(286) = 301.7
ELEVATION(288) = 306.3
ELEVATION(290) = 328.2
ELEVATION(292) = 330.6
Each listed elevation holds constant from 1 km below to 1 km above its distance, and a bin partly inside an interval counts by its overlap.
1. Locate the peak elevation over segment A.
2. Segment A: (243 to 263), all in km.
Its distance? 258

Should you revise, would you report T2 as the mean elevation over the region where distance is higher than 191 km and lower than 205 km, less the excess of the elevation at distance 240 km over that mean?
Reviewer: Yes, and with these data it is 420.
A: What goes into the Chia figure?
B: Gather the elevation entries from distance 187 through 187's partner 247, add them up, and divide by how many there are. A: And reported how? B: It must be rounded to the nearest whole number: 424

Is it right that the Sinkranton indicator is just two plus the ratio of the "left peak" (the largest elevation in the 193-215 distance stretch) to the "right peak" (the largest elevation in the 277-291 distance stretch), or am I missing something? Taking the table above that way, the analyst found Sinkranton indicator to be 3.36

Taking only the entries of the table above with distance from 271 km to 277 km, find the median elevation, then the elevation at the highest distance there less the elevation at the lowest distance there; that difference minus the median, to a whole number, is -251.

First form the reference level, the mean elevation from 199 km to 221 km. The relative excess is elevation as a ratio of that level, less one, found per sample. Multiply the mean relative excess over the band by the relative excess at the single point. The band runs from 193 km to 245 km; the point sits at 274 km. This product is 0.014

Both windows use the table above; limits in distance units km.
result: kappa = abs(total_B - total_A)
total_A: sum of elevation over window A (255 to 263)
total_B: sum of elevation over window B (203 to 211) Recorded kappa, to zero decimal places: 110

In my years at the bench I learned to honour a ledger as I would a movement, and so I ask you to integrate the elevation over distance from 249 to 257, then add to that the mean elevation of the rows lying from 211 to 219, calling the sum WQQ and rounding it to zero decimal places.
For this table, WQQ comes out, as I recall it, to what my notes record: 3676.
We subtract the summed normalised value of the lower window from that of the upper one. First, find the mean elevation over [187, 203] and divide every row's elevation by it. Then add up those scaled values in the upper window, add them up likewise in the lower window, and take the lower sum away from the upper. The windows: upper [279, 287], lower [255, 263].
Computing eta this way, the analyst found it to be -1.3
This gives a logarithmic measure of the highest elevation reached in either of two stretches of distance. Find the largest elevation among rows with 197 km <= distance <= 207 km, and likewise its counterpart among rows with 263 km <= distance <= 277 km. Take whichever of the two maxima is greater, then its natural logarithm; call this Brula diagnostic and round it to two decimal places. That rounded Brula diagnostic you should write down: 6.07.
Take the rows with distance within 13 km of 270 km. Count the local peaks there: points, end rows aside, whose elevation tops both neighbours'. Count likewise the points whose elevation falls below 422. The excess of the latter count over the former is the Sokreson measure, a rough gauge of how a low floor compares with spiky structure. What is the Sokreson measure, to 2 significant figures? 10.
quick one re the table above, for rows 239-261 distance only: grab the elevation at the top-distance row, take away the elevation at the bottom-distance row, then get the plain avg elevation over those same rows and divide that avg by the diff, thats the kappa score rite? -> -14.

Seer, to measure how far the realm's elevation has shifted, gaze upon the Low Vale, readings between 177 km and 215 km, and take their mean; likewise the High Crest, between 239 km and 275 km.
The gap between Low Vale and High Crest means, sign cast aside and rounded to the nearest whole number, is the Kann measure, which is 66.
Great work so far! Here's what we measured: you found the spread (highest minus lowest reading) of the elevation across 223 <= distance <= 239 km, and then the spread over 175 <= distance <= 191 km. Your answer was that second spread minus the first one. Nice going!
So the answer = -79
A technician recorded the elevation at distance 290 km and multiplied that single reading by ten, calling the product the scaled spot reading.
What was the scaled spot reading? 3282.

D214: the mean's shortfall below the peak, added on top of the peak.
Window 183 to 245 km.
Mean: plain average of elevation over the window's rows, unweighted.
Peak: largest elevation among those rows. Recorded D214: 658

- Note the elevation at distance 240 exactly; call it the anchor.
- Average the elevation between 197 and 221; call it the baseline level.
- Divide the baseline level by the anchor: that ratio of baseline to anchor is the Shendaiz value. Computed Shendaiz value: 1.12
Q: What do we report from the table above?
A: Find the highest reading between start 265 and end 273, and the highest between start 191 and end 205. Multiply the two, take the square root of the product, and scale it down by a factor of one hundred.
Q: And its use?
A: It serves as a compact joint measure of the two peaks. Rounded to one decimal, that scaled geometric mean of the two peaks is 3.8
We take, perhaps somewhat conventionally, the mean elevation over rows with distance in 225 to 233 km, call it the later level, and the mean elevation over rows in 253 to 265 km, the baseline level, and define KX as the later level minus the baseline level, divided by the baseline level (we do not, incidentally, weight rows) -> 0.043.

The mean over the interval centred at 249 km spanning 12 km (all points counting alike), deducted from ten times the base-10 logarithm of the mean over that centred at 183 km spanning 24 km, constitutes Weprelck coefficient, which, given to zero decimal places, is -361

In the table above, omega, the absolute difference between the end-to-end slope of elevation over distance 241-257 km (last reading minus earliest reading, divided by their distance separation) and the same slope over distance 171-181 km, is 3.0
